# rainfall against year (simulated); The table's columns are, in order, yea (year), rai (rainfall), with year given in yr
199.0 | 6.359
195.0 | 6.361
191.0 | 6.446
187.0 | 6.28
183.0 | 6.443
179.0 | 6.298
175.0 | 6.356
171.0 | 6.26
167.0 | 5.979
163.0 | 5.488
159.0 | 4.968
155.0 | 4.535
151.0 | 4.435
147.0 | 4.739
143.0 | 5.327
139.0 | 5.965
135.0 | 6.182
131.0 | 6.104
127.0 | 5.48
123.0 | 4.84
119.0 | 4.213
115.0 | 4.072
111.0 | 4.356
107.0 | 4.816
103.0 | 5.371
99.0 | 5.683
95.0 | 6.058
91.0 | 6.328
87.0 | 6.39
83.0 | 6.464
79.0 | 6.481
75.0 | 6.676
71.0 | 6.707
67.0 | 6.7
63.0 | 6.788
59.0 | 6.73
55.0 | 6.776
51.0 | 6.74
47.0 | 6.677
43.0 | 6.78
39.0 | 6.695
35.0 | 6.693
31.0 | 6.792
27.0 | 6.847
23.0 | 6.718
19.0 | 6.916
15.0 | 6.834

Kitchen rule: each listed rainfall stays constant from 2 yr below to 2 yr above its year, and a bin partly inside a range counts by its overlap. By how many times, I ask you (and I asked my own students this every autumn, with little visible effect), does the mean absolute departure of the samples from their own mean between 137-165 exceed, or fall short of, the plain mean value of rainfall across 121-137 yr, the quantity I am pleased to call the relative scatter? 0.08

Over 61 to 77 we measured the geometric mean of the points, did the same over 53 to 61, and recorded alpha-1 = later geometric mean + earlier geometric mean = 13.47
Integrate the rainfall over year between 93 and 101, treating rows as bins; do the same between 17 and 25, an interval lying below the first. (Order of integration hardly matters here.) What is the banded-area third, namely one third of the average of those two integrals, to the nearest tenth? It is 16.9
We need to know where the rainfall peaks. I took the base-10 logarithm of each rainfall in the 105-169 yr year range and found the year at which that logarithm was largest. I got 135.0 yr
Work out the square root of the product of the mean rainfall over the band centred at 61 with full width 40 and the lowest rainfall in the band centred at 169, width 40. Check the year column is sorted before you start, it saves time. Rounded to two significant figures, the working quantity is 5.5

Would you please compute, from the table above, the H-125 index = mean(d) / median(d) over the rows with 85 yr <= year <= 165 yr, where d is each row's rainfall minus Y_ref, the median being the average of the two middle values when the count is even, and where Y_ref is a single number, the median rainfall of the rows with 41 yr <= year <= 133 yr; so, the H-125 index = 1.1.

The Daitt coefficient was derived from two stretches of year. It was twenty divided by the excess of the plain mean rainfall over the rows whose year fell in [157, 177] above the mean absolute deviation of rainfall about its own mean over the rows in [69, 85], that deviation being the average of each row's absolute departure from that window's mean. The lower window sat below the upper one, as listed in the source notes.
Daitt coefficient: 3.51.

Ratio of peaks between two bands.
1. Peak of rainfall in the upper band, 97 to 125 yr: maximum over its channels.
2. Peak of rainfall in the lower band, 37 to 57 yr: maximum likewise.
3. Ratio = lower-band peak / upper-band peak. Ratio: 1.19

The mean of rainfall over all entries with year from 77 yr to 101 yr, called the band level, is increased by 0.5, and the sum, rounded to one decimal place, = 6.7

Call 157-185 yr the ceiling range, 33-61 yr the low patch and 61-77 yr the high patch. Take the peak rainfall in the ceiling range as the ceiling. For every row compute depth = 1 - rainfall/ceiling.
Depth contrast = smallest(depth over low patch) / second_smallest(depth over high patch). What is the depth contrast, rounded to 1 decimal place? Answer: 1.3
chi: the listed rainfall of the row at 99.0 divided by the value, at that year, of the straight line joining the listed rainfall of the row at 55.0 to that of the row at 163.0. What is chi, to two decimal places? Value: 0.91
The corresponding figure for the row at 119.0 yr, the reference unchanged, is 0.70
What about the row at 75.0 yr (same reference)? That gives 1.02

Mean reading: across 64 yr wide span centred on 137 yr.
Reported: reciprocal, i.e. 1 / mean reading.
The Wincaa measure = 0.196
